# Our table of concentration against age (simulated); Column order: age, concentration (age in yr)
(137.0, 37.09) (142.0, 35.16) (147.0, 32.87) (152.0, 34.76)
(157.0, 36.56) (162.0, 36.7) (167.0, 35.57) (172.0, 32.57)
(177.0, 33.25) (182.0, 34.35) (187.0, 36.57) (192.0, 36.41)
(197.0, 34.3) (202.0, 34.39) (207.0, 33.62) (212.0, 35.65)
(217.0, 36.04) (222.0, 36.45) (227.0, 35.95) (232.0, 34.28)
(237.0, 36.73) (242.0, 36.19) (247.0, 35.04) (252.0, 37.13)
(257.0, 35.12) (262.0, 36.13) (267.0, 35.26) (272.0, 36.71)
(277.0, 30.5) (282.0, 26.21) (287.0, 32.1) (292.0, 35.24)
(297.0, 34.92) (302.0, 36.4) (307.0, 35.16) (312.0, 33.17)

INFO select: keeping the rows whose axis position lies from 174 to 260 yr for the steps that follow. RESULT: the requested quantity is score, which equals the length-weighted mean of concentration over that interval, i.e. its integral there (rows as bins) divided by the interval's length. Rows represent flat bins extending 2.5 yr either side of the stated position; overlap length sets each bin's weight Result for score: 35.4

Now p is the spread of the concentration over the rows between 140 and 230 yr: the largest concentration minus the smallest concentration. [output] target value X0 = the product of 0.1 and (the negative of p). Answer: -0.41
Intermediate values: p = 4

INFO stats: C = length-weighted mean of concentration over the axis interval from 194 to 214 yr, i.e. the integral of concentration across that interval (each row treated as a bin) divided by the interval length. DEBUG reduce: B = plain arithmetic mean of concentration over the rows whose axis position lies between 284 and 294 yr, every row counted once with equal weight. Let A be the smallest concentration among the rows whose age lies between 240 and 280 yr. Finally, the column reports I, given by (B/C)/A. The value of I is 0.0320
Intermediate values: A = 30.5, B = 33.7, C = 34.5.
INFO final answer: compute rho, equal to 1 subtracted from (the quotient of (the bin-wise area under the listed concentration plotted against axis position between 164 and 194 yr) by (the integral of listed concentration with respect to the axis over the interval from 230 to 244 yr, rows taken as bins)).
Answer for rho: 1.1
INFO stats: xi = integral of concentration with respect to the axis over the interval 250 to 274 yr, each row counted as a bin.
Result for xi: 865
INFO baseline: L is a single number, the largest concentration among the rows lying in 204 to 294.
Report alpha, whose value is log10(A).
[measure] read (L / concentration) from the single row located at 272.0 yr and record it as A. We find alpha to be 0.005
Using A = 1.01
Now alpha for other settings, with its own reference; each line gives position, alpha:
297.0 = 0.027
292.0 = 0.023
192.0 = 0.009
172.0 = 0.057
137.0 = 0.000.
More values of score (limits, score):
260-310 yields 33.8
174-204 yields 34.8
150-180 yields 34.9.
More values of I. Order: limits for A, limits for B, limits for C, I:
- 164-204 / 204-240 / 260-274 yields 0.0303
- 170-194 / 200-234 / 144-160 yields 0.0310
